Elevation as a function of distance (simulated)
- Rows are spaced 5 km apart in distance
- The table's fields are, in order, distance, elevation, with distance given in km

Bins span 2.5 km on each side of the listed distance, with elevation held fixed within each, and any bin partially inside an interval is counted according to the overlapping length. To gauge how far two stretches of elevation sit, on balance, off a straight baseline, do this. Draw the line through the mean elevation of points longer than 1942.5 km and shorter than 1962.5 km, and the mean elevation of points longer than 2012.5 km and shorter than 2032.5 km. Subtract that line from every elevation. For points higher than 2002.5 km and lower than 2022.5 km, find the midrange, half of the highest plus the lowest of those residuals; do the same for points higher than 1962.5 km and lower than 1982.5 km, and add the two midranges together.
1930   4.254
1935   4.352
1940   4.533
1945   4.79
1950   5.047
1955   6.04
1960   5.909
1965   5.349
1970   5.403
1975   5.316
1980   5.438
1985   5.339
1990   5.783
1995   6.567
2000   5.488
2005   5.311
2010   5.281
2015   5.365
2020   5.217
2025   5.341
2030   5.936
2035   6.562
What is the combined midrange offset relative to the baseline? -0.25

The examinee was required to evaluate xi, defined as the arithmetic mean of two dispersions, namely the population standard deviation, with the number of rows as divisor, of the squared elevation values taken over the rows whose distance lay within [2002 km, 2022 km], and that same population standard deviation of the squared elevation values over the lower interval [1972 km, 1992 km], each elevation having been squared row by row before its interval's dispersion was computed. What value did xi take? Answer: 1.3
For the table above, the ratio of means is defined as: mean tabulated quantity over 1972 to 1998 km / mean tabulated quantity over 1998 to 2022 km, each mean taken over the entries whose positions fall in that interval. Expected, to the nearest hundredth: 1.07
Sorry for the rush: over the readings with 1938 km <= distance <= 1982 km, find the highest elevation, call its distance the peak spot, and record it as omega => 1955 km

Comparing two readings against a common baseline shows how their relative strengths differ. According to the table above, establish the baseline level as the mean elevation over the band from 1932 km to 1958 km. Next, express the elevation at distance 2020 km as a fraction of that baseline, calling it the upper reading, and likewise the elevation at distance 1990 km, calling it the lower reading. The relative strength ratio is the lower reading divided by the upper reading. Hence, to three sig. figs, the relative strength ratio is 1.11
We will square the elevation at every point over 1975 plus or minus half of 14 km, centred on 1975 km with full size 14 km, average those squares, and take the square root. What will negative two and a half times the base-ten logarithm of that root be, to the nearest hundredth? -1.83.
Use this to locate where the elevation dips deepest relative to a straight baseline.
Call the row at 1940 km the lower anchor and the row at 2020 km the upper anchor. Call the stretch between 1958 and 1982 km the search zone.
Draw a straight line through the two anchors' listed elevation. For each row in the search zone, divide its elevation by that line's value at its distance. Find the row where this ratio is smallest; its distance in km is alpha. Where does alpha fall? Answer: 1975 km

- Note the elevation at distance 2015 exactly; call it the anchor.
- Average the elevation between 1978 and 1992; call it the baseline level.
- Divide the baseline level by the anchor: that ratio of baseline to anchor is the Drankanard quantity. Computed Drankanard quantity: 1.03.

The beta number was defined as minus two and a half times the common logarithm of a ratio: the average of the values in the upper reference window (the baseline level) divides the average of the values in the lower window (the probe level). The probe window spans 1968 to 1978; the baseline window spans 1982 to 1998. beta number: 0.10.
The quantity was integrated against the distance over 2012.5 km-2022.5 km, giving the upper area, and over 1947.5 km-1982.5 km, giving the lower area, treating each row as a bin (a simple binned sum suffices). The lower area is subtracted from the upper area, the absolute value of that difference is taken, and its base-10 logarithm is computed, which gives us 2.1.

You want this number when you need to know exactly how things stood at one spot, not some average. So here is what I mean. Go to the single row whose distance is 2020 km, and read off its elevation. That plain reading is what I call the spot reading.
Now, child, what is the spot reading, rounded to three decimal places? 5.217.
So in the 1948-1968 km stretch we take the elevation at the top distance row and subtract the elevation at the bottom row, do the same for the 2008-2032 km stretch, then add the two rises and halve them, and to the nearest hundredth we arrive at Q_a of 0.48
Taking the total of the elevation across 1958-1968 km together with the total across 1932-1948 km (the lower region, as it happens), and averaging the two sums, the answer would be 12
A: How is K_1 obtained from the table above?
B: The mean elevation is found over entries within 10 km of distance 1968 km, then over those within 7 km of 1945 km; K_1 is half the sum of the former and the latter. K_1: 5.14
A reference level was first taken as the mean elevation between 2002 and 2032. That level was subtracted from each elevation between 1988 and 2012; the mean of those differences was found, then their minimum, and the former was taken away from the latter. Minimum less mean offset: -0.41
